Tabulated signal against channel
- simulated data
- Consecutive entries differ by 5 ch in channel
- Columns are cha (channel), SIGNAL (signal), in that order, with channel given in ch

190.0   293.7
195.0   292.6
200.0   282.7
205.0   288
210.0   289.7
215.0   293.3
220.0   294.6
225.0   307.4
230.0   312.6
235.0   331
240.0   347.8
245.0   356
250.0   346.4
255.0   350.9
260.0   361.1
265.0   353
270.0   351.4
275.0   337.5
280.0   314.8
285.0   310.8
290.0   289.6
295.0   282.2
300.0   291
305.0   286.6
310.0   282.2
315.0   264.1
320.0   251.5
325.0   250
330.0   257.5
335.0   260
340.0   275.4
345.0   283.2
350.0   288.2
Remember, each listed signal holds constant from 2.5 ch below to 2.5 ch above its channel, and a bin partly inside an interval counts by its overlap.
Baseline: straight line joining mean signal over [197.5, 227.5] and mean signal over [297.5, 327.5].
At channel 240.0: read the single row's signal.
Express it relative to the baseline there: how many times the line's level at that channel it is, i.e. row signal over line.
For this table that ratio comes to 1.21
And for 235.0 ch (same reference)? 1.15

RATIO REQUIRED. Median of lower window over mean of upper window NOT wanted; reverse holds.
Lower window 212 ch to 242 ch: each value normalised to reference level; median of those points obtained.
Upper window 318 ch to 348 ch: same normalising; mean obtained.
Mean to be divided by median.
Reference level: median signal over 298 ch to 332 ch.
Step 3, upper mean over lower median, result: 0.85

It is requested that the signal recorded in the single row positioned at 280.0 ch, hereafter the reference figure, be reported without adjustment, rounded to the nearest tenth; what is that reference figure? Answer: 314.8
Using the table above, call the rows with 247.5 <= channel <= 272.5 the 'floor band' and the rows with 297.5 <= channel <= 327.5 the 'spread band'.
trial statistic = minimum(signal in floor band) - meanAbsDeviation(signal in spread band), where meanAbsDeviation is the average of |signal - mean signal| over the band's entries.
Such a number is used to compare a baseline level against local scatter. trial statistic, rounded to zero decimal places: 331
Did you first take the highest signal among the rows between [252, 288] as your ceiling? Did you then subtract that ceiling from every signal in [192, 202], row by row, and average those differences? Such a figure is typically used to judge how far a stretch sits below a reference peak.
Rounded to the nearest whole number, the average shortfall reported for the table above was -73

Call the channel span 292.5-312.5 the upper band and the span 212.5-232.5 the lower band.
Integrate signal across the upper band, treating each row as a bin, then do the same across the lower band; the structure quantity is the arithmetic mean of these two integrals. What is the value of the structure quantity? 5875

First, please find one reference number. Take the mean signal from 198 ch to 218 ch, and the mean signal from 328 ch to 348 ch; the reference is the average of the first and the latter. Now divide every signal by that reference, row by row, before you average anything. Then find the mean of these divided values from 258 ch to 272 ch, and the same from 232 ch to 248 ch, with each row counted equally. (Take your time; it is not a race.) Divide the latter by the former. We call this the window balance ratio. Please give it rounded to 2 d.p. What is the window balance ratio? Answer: 0.97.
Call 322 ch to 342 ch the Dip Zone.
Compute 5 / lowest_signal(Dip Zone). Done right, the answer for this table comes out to 0.0200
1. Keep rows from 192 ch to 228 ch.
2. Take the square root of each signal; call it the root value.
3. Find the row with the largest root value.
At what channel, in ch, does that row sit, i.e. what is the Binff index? 225.0 ch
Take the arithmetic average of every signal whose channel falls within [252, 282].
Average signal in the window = 345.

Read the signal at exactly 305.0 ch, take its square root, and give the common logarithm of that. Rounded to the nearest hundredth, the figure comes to 1.23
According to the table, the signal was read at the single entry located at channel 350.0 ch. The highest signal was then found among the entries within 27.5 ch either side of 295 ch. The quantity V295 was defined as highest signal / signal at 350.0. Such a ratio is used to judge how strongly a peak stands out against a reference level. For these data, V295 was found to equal 1.219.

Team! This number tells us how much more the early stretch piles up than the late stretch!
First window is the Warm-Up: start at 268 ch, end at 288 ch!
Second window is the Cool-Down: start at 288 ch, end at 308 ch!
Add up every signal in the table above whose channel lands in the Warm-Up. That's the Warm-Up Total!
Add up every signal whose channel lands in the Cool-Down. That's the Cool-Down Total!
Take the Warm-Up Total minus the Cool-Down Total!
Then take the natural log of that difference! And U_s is 5.11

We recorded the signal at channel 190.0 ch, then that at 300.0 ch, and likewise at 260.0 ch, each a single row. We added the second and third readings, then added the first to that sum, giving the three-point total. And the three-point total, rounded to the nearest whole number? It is 946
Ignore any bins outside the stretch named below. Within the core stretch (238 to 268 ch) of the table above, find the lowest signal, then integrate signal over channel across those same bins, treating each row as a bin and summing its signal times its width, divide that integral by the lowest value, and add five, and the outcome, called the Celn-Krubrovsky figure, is 35.5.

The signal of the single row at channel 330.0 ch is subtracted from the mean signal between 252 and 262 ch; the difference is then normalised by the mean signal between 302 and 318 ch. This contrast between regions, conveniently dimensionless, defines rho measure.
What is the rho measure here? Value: 0.35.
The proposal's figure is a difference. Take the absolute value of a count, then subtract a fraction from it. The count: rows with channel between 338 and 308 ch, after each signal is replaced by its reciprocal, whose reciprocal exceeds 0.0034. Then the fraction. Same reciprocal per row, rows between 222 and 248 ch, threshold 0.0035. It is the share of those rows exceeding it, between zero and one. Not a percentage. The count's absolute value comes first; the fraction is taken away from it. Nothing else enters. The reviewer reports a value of 6.0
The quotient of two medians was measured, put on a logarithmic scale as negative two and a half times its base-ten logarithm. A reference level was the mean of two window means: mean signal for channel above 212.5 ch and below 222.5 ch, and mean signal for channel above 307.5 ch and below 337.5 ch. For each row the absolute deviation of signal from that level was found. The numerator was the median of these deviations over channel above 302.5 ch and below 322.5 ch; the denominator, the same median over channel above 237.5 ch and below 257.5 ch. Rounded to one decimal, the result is 2.0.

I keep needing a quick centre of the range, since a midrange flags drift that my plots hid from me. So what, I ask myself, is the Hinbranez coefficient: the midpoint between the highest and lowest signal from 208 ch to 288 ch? 325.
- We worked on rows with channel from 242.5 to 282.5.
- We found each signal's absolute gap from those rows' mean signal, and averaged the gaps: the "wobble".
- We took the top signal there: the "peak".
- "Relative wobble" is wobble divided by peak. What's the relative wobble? 0.028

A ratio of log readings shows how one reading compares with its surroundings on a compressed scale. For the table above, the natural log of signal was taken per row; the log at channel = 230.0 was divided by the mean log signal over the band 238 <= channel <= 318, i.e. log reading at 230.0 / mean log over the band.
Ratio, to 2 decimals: 1.00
